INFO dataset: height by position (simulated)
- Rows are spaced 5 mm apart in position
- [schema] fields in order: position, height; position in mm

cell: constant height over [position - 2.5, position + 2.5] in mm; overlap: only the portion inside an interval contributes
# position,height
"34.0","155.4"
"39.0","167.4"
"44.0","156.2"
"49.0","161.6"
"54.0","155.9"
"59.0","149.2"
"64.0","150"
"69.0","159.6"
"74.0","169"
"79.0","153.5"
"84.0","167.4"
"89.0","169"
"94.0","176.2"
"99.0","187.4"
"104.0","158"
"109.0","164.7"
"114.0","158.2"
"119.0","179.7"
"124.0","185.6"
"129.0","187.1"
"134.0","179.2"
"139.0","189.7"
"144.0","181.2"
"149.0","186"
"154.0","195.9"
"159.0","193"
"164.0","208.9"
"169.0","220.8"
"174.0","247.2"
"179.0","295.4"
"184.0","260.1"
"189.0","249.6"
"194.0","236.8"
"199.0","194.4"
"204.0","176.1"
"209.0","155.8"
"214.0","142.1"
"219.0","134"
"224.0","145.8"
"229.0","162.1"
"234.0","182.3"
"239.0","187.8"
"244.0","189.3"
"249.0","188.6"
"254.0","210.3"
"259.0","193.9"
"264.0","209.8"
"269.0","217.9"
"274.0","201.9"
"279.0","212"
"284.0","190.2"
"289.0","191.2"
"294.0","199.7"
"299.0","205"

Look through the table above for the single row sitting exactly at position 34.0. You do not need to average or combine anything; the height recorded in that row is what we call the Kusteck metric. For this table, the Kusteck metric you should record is 155.4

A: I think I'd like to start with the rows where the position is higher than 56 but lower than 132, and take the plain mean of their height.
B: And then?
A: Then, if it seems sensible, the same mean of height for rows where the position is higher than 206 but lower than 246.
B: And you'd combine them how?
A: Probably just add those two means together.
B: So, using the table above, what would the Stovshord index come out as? 330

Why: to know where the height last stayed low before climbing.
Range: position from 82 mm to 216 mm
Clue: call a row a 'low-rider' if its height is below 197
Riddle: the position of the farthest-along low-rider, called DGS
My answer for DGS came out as 214.0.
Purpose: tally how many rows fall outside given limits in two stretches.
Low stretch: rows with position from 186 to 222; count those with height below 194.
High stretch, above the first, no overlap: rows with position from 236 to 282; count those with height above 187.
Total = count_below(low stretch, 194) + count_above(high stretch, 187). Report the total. 13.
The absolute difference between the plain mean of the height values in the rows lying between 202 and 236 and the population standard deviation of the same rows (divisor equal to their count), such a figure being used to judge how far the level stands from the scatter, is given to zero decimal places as 140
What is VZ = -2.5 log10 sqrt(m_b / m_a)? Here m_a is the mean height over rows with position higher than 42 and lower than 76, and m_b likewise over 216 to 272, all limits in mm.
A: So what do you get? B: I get -0.084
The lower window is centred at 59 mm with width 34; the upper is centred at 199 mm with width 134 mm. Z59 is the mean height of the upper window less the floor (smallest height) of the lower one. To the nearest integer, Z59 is 48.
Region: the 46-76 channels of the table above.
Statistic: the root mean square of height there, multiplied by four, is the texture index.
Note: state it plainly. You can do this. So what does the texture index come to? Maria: 631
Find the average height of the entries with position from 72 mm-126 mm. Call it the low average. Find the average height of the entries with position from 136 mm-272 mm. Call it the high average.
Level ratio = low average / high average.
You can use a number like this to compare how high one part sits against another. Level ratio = 0.86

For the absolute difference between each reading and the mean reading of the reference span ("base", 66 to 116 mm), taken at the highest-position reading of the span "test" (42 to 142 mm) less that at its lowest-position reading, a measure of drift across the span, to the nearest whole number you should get 13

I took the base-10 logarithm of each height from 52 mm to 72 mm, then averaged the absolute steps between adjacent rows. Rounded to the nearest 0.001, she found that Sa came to 0.016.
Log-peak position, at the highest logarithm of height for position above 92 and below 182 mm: 179.0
